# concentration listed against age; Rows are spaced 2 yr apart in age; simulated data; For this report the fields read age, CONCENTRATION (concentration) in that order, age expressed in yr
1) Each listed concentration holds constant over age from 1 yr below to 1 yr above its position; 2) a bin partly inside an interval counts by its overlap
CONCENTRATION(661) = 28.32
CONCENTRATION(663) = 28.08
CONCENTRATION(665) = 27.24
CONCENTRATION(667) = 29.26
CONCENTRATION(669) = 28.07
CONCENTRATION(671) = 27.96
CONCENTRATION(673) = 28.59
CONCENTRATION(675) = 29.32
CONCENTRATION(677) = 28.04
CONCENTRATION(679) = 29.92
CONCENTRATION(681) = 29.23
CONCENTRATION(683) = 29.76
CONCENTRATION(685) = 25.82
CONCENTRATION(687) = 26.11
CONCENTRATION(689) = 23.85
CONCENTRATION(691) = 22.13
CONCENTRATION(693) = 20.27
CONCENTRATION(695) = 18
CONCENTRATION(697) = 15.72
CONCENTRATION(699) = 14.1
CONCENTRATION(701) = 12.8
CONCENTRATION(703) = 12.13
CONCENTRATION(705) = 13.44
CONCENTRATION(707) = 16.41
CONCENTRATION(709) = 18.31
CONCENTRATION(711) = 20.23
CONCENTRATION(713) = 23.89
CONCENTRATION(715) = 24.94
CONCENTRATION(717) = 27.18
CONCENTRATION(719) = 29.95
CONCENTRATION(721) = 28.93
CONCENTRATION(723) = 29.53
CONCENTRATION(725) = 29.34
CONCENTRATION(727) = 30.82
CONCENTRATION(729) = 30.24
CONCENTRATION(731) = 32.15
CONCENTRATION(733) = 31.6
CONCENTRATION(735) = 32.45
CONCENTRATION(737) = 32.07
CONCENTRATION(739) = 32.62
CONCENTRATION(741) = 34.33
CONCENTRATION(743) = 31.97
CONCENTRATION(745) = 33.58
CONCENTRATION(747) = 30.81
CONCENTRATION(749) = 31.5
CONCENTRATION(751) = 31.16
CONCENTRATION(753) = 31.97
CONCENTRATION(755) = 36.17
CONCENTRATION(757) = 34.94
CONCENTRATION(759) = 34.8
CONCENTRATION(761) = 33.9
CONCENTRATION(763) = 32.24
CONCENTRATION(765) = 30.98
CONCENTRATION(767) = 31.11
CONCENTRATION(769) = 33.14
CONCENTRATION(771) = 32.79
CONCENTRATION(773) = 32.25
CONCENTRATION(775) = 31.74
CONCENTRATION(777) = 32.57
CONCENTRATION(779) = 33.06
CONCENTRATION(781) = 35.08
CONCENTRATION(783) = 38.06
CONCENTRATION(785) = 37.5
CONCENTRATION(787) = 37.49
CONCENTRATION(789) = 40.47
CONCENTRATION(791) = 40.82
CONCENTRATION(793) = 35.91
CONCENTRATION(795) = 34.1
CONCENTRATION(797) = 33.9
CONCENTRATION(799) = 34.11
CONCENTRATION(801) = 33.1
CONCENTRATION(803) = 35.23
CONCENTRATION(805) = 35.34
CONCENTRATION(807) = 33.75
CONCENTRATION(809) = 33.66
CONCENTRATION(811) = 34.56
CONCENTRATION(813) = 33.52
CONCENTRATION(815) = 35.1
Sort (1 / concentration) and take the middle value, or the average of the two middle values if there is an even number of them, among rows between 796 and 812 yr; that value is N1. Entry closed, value 0.029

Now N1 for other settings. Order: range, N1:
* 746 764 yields 0.031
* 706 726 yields 0.038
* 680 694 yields 0.039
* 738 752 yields 0.031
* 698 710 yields 0.073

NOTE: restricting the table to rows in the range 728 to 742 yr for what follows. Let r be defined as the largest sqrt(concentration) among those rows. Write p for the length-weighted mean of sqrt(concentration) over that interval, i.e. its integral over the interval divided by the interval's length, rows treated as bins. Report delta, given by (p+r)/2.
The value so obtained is 5.8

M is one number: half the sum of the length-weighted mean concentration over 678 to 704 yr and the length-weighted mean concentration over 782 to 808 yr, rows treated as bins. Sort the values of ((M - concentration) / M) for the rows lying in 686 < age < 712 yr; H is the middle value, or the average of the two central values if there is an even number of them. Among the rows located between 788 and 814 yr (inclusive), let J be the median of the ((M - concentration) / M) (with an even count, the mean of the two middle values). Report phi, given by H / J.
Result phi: -2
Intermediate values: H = 0.38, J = -0.183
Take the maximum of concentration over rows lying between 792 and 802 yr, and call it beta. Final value 35.91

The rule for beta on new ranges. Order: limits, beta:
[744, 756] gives 36.17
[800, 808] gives 35.34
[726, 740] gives 32.62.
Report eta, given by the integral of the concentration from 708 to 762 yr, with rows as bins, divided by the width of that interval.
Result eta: 30.3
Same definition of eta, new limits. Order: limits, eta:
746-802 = 34.1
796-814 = 34.1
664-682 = 28.6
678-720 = 21.6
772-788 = 34.7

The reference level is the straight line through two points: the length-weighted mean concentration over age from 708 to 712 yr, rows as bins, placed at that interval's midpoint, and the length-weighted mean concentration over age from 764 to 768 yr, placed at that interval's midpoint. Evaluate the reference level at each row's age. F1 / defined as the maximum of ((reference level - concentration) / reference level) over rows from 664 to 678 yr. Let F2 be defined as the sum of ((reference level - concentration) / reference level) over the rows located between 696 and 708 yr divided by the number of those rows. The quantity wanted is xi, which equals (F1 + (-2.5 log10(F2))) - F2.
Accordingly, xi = 0.3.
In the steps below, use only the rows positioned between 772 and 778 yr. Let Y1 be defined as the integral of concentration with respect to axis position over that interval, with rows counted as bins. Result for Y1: 193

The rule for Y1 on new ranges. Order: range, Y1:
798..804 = 205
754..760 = 212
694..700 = 96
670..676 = 172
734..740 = 194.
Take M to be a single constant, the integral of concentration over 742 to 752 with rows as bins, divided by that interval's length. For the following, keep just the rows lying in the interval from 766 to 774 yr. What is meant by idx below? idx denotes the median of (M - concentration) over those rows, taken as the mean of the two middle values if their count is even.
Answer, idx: -1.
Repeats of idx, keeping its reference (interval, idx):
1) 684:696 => 9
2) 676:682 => 3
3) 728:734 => 0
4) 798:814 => -2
